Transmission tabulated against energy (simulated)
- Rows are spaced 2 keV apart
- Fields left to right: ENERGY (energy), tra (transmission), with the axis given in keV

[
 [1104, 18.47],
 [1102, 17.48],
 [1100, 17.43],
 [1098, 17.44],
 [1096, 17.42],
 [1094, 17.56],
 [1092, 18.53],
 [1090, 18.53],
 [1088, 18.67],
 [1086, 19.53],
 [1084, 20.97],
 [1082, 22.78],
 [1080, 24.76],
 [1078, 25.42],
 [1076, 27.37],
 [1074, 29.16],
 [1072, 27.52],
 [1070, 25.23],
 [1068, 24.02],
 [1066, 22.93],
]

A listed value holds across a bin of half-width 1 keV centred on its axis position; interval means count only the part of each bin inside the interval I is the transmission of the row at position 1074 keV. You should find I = 29.16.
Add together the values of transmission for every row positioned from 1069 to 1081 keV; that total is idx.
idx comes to 159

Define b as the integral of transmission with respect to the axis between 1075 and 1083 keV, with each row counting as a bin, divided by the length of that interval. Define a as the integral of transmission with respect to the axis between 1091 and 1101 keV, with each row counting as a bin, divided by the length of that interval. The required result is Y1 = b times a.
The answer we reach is 443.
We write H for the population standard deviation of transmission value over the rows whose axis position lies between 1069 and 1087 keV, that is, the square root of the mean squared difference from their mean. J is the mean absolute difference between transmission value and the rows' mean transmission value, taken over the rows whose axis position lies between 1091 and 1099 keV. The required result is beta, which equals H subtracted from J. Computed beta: -2.6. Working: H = 3.0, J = 0.4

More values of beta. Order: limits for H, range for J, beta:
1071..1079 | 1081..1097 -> 0.1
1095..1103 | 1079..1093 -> 1.9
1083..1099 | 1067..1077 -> 0.5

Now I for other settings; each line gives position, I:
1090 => 18.53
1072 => 27.52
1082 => 22.78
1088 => 18.67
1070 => 25.23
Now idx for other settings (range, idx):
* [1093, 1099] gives 52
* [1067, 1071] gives 49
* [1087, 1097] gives 91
